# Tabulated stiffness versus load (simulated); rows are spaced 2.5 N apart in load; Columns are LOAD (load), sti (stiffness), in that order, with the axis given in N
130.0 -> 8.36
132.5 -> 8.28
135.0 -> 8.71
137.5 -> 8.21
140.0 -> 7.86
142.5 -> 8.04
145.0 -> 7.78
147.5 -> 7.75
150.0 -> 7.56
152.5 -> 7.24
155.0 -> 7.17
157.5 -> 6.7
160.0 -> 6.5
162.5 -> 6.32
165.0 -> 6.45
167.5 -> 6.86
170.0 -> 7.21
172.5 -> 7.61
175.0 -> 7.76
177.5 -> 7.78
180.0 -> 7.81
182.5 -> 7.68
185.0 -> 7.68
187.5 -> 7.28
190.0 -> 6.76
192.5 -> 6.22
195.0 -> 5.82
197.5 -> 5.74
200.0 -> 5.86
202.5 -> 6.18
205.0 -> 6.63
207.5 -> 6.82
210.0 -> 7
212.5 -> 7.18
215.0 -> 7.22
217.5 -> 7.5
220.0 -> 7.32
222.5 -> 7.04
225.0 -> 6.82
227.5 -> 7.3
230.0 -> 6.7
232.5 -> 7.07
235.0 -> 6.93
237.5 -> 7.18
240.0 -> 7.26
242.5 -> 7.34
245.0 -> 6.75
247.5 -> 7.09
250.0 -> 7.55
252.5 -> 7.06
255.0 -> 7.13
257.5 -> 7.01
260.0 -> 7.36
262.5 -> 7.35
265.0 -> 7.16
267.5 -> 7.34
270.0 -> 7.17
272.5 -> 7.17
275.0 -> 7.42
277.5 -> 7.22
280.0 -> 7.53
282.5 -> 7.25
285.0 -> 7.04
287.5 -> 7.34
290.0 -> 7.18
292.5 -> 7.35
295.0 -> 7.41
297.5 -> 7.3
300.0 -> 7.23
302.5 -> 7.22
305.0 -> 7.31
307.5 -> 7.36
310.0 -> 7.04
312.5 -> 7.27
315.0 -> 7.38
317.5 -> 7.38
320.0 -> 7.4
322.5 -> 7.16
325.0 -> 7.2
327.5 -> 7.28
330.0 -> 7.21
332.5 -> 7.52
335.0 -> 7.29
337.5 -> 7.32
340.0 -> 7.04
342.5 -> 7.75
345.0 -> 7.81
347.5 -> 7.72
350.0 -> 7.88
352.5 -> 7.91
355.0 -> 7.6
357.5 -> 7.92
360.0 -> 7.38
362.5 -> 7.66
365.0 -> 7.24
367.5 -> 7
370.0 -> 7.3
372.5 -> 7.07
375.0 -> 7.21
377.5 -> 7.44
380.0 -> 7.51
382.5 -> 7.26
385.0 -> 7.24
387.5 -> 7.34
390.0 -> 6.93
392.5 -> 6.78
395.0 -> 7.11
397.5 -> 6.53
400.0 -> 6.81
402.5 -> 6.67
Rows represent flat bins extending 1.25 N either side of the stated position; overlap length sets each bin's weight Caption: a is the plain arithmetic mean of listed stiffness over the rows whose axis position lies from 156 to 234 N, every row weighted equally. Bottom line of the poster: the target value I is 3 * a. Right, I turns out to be 20.8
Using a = 6.93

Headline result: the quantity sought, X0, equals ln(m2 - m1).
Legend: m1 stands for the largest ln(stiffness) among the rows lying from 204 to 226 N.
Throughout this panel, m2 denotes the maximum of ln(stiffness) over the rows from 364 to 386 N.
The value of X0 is -6.6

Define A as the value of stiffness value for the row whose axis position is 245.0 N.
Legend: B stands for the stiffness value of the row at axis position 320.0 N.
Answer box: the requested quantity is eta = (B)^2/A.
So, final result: 8.1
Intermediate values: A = 6.75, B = 7.4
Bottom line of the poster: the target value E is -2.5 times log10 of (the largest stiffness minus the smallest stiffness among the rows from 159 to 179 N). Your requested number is -0.4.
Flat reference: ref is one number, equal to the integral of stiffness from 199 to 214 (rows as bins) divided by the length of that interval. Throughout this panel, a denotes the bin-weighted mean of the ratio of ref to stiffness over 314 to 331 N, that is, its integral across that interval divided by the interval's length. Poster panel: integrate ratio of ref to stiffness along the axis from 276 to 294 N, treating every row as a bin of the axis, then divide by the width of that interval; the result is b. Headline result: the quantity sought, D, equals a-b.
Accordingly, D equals 0.00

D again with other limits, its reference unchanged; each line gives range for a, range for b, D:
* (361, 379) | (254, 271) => -0.01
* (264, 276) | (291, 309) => 0.01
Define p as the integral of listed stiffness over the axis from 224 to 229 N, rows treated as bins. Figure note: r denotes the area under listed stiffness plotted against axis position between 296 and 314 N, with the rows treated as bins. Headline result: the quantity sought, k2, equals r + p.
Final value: 166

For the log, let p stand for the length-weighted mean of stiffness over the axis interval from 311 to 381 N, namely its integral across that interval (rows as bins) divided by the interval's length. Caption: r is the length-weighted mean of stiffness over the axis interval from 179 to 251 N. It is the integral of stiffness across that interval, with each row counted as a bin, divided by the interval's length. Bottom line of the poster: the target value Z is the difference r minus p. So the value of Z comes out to -0.5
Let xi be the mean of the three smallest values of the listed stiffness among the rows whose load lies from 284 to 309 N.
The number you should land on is 7.15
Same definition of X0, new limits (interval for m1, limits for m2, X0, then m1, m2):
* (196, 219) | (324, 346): -3.2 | 2.01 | 2.06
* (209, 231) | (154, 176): -3.4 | 2.01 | 2.05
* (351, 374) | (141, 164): -4.2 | 2.07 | 2.08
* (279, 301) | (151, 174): -4.5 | 2.02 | 2.03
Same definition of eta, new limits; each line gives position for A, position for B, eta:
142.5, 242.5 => 6.7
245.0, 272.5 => 7.6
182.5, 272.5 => 6.7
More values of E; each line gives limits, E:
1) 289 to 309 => 1.6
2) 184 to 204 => -0.7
